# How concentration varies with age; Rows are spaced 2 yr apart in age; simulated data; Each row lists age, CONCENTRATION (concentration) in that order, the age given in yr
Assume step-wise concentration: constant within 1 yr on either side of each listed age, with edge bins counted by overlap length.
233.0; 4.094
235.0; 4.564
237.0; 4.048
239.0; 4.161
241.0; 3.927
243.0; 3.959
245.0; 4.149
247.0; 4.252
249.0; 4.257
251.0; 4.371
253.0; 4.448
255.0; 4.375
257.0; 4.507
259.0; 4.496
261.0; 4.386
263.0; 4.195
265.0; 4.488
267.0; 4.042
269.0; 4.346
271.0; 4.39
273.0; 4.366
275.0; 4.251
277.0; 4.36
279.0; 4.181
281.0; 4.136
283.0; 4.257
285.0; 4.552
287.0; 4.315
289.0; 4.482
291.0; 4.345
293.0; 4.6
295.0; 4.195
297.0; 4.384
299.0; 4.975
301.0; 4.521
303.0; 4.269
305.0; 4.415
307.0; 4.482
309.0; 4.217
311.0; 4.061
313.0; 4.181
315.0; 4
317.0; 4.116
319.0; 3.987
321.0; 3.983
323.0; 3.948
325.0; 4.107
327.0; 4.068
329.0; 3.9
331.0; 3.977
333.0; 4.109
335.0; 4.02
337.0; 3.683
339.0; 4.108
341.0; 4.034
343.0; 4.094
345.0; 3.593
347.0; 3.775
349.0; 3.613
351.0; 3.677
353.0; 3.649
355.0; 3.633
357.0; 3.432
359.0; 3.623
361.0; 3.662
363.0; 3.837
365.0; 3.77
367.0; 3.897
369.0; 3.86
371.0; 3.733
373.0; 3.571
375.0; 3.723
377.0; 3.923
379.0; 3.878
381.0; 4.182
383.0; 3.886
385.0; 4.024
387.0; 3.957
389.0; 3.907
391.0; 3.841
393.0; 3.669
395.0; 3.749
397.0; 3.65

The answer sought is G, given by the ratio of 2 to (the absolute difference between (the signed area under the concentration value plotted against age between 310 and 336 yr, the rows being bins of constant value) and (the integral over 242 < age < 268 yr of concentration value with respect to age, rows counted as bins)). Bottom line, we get 0.29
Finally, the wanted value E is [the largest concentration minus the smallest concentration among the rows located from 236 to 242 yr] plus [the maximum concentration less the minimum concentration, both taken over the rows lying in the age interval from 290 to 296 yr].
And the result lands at 0.64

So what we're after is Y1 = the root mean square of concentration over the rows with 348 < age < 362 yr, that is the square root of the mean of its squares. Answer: 3.6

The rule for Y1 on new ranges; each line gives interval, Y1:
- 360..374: 3.8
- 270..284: 4.3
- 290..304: 4.5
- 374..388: 3.9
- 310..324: 4.0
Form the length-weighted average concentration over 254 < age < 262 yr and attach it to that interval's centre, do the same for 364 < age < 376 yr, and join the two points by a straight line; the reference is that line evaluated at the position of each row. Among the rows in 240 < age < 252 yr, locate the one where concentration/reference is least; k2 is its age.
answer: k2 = 241.0 yr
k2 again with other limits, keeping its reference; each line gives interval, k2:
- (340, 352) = 345.0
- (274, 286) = 281.0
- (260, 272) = 267.0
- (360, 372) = 361.0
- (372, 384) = 373.0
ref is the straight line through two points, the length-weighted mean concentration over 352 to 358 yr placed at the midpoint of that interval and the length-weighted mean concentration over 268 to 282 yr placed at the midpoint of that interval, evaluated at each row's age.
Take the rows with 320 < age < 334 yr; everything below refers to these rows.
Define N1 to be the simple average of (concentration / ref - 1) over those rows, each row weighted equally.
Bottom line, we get 0.05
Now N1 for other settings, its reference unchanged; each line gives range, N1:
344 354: 0.01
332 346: 0.06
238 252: -0.09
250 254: -0.02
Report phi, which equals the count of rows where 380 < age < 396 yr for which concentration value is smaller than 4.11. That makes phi 7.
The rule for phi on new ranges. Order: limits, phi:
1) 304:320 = 3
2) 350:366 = 8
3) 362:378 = 8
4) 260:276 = 1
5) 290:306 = 0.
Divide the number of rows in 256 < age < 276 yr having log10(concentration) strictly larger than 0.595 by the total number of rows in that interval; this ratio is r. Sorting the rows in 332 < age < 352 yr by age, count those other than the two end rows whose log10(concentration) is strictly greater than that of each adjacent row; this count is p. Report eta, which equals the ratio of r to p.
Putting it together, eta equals 0.3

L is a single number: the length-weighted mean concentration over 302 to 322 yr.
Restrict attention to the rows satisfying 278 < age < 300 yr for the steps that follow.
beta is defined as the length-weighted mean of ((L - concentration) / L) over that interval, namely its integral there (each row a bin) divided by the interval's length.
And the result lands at -0.055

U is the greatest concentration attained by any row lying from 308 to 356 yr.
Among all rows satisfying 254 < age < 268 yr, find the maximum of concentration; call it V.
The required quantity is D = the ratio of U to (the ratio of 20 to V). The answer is 0.95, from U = 4.217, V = 4.507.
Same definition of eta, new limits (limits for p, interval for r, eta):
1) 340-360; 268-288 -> 0.3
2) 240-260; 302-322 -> 0.5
